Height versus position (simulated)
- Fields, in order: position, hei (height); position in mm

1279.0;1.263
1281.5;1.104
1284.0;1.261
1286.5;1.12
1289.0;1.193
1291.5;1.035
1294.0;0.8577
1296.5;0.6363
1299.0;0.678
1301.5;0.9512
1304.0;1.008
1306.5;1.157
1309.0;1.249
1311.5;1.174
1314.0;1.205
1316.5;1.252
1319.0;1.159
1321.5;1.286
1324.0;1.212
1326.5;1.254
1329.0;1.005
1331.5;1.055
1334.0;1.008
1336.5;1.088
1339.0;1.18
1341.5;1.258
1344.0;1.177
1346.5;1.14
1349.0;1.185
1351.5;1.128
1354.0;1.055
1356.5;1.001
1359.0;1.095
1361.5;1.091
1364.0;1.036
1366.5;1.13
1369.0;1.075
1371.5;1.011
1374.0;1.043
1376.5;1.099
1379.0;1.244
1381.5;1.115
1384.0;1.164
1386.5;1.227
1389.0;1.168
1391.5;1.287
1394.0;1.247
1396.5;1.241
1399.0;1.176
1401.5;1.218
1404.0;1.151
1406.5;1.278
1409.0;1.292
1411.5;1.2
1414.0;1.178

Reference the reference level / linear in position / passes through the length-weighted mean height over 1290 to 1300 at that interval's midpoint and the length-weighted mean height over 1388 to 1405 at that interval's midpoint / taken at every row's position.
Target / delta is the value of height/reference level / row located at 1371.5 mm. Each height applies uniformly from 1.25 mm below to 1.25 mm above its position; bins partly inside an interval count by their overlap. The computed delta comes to 0.9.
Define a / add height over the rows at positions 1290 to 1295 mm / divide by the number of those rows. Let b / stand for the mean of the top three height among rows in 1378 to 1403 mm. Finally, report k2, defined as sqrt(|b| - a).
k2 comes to 0.6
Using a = 0.95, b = 1.26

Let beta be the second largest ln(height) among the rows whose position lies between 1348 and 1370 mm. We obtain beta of 0.12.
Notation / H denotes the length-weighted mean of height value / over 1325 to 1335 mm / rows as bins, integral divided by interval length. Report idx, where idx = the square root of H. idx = 1.04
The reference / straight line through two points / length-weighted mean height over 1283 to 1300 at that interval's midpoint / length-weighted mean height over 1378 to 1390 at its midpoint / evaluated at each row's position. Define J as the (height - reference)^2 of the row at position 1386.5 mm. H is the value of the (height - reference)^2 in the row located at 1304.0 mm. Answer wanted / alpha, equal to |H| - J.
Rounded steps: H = 0.0001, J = 0.001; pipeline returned -0.001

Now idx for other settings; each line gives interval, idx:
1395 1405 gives 1.09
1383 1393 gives 1.10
